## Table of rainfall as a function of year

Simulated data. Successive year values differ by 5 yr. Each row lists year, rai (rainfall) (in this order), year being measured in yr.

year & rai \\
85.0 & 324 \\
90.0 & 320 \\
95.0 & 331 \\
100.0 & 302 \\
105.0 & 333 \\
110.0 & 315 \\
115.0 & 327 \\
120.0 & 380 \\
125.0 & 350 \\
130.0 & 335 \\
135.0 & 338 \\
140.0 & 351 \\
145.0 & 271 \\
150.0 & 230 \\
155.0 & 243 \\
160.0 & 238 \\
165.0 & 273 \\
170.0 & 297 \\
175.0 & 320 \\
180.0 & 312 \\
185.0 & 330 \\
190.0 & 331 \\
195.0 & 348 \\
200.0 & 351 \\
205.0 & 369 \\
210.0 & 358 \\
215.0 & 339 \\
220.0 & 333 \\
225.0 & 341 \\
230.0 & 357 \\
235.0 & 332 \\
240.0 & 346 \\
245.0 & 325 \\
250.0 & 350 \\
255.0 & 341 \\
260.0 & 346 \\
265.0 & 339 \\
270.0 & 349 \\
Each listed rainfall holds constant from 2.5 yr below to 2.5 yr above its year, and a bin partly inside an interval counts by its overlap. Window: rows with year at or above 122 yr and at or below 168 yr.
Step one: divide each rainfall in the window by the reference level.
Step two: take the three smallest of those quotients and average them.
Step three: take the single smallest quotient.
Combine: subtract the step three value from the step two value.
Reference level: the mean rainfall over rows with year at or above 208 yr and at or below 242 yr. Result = 0.020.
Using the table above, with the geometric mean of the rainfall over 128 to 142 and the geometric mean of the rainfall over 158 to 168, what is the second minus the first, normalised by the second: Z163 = -0.34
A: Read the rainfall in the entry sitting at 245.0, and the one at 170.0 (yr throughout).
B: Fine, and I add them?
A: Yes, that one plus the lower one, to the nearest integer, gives 622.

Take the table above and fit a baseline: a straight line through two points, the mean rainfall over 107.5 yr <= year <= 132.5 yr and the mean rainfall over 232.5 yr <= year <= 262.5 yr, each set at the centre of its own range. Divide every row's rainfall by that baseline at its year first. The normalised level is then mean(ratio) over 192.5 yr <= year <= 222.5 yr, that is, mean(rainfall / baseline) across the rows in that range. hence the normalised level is 1.03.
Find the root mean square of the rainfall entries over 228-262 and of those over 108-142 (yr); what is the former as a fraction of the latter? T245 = 1.00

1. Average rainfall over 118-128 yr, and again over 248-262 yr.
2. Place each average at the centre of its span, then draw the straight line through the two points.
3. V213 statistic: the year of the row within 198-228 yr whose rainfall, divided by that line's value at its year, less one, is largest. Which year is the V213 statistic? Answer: 205.0 yr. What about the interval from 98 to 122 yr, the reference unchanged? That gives 120.0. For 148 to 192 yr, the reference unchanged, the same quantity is 190.0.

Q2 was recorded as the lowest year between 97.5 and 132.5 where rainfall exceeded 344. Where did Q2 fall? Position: 120.0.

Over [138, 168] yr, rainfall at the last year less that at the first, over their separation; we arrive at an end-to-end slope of -3.1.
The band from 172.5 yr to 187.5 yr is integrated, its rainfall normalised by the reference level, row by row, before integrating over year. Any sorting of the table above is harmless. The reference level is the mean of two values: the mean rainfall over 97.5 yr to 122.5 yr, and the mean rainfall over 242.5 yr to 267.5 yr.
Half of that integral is 7.16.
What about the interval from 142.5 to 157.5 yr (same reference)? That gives 5.54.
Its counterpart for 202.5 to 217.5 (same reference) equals 7.94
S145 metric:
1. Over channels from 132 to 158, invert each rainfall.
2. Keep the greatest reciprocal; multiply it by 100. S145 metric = 0.435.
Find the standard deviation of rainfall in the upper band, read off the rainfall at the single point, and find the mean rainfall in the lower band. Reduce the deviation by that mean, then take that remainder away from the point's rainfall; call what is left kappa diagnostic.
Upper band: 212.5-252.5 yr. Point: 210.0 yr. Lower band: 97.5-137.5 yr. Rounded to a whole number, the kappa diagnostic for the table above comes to 683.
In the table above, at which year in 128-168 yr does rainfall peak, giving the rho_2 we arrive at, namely 140.0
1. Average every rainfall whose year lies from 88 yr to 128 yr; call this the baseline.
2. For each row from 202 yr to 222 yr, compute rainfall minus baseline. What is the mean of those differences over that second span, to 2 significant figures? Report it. 18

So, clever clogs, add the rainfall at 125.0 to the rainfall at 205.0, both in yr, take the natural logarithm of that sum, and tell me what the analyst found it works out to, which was 6.58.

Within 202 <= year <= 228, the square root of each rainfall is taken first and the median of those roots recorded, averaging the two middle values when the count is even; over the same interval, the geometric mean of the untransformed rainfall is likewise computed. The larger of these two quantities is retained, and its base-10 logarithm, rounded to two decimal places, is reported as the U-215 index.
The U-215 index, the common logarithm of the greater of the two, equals 2.54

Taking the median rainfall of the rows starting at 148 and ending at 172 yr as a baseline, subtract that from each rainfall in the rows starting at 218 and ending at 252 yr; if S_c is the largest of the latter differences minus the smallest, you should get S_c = 32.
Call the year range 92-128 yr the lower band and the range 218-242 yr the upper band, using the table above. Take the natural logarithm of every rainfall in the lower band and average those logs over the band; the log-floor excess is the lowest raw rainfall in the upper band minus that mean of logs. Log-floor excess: 326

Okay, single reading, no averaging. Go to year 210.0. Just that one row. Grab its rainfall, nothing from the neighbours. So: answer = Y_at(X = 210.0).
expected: 358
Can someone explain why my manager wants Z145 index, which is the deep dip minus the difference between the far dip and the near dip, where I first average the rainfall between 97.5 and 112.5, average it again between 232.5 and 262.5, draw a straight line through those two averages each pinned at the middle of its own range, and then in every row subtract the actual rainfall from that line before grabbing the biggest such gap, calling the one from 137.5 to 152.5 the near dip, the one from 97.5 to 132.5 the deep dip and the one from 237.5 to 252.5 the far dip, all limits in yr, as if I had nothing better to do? 93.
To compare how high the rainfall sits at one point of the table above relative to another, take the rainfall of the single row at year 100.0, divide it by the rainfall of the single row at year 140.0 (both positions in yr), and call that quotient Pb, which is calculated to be 0.86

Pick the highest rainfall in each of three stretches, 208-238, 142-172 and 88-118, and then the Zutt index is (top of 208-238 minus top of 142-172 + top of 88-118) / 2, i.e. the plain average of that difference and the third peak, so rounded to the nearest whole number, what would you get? 197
